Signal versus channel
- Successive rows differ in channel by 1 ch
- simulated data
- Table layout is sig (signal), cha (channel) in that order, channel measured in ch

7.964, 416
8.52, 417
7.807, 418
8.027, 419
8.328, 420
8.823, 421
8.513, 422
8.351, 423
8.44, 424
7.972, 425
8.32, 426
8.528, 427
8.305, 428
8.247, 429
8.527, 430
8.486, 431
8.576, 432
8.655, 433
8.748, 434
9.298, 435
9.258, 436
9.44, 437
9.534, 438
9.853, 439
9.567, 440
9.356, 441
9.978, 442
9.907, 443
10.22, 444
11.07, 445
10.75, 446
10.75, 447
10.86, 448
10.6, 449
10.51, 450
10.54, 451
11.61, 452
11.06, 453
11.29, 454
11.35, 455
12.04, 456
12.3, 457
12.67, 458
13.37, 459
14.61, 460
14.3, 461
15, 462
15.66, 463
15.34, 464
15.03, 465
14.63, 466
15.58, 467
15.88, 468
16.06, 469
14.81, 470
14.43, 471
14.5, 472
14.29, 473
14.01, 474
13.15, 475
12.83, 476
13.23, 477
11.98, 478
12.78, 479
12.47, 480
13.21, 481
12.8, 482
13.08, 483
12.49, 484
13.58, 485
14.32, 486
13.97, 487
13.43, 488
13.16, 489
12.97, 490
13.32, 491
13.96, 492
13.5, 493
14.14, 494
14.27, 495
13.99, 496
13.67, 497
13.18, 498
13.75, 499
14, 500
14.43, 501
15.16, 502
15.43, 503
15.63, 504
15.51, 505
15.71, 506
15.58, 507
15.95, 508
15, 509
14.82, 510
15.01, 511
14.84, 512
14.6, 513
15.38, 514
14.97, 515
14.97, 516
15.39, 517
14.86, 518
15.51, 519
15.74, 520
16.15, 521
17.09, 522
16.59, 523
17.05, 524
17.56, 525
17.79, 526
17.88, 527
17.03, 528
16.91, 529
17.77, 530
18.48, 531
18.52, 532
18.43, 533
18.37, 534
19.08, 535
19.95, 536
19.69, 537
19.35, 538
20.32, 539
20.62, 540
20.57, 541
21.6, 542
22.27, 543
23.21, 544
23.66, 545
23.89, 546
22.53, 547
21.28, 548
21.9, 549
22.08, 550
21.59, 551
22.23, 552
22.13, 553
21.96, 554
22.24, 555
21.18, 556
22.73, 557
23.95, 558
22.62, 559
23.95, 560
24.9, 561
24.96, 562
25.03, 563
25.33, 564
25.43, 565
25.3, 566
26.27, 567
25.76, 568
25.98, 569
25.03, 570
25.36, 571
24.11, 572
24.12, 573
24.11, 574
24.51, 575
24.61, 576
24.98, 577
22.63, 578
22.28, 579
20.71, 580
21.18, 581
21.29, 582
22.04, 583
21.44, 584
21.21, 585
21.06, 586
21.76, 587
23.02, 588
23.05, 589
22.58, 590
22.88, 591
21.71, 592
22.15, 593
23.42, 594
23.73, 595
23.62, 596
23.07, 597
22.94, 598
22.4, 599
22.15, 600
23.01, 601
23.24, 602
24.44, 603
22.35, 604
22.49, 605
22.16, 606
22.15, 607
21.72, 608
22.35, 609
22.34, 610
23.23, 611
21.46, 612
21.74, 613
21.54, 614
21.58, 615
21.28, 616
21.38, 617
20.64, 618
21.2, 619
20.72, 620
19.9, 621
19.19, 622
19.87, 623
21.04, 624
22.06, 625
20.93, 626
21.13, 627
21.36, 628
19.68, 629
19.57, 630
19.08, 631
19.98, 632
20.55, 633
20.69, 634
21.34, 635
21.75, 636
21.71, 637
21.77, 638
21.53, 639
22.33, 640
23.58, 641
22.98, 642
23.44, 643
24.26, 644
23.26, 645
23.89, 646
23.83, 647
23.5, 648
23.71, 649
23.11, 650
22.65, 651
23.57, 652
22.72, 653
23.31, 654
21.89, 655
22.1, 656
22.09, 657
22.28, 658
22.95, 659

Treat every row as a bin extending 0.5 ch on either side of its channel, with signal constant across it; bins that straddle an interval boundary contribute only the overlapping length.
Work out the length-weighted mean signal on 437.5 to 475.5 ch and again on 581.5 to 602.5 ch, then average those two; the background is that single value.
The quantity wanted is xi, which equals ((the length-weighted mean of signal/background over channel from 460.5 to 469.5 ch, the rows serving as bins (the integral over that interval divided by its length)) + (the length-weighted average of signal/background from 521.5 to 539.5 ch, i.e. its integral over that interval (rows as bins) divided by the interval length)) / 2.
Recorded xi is 0.96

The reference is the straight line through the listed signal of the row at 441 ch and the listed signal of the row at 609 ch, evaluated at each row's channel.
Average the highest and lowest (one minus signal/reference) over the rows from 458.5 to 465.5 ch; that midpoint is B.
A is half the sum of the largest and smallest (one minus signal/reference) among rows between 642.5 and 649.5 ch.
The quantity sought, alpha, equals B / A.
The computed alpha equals -6.2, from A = 0.05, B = -0.33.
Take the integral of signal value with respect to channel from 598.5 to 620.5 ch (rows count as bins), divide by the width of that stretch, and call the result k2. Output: 22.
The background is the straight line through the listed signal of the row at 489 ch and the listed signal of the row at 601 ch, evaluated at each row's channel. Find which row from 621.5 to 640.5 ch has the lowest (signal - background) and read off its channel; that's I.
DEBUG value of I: 631 ch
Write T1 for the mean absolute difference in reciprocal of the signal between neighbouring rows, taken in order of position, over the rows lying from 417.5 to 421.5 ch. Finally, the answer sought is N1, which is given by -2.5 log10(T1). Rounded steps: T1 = 0.0049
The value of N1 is 5.8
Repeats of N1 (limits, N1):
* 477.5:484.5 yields 6.2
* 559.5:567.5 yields 8.1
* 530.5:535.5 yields 8.0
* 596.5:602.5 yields 7.8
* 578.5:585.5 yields 7.2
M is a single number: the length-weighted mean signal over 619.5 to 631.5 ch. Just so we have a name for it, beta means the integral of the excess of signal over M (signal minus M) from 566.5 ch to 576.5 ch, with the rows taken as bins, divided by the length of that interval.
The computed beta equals 5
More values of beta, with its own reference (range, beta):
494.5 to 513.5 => -6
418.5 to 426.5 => -12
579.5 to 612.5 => 2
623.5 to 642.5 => 1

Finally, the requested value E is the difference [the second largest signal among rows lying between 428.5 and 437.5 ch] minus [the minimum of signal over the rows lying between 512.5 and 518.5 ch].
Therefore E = -5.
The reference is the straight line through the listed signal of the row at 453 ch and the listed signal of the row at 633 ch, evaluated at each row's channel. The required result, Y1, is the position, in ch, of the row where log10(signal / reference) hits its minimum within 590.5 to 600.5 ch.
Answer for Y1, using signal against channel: 600 ch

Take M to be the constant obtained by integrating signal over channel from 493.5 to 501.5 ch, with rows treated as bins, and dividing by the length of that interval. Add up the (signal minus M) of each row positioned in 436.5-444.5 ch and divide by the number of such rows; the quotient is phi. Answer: -4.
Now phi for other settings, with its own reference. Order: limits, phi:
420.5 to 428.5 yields -6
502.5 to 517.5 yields 1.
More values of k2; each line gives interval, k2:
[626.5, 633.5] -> 20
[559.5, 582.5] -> 24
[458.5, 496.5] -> 14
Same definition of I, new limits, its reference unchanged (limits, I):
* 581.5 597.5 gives 586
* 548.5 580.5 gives 580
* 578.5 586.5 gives 586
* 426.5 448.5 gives 429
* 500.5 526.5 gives 518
